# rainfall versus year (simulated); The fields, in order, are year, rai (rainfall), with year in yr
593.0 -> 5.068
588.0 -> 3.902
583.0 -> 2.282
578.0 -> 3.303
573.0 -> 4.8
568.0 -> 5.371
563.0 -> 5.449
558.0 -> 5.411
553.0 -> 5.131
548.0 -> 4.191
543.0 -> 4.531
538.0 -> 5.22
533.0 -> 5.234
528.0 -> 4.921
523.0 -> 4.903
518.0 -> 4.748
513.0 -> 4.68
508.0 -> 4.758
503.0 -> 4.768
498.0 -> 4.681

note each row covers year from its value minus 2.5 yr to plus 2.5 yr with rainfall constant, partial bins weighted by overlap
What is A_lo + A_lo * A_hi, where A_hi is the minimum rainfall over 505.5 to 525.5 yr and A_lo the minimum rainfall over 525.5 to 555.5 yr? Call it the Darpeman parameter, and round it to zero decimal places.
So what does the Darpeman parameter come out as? 24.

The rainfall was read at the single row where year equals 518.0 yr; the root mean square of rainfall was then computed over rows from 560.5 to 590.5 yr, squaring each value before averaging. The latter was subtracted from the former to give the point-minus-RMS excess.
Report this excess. 0.4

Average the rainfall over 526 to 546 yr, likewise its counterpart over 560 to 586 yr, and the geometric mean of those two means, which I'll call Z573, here 4.59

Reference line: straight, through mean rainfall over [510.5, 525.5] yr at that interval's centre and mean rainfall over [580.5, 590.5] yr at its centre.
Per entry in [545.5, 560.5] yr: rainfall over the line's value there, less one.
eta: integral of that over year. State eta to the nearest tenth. 3.9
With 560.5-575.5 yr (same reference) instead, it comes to 7.1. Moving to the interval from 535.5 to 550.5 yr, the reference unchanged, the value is 1.8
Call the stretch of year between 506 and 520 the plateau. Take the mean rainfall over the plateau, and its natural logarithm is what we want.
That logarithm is 1.55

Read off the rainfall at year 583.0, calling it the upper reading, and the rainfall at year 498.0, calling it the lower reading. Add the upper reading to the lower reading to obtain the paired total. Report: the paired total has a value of 7.0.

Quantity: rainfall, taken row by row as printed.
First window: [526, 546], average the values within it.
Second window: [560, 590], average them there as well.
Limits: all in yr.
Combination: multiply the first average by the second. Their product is 21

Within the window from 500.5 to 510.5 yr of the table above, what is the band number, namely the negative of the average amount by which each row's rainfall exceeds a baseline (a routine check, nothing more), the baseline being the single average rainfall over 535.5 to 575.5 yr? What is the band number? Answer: 0.25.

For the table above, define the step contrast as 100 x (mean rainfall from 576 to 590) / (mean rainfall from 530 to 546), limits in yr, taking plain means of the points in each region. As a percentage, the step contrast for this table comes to 63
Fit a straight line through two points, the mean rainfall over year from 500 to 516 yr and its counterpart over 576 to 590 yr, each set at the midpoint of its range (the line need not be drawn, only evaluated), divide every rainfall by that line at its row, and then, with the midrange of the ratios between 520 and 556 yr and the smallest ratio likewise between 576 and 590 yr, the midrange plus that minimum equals 1.9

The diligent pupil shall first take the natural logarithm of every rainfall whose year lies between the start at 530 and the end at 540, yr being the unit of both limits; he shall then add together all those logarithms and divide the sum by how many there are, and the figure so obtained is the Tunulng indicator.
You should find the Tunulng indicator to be 1.65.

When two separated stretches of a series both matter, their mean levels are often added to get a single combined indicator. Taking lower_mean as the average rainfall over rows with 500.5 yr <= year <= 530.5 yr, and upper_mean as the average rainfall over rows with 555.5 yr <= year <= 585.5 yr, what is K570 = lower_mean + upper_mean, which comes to 9.2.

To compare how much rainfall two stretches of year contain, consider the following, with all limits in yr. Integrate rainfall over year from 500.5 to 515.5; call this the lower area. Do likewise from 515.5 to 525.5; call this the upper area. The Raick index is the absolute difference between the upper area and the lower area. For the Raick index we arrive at 23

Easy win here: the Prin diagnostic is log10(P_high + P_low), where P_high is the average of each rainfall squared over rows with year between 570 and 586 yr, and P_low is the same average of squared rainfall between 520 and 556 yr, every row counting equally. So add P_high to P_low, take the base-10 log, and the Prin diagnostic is 1.57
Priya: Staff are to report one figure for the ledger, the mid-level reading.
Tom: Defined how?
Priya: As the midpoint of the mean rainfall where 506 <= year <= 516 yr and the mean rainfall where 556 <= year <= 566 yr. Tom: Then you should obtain 5.07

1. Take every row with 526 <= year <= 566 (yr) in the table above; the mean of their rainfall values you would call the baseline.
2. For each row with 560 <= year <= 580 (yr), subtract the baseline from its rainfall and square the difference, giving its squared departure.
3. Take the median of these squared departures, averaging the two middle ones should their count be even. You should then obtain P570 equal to 0.16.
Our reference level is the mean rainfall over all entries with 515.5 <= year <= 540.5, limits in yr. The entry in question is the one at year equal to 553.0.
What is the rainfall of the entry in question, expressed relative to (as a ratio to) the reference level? 1.03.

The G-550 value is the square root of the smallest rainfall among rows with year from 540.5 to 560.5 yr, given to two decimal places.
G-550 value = 2.05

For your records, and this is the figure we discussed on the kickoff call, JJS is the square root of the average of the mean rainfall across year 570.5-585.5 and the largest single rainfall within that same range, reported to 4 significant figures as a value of 2.032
